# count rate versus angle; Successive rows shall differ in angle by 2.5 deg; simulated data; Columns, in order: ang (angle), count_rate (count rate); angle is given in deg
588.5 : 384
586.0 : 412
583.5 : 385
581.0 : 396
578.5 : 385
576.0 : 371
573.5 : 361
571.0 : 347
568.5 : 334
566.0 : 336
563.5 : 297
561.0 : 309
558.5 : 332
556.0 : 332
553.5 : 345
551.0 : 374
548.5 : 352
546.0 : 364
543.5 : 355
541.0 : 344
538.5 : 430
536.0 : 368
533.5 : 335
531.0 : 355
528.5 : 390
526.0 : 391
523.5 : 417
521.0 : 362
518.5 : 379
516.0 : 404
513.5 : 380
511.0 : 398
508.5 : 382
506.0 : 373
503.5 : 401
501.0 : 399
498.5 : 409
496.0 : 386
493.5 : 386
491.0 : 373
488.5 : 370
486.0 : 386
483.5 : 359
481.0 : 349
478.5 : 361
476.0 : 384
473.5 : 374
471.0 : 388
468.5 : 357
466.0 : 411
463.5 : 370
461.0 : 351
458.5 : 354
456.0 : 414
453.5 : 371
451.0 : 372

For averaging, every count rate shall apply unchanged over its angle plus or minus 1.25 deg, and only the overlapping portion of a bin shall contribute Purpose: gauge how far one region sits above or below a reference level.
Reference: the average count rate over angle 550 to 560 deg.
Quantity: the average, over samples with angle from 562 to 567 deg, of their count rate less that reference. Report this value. -29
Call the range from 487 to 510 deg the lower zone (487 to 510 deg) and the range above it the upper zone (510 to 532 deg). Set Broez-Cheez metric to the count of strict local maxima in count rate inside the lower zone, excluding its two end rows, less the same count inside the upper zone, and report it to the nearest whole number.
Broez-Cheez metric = 0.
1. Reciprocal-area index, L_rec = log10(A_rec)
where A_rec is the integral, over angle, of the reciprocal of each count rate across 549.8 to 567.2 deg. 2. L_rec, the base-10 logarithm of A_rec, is -1.28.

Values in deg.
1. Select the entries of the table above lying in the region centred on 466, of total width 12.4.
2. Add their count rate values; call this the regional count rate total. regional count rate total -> 1877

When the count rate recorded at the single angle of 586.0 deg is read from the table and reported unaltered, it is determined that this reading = 412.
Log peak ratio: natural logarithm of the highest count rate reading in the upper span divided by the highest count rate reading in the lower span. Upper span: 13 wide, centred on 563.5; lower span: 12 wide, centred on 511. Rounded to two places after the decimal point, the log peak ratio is -0.18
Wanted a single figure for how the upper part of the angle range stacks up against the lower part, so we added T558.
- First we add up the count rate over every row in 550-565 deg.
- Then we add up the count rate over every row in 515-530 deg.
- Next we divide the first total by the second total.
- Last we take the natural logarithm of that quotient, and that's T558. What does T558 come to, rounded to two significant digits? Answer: -0.16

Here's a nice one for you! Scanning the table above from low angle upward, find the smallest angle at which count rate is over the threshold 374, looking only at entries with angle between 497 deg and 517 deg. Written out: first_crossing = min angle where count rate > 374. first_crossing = 498.5 deg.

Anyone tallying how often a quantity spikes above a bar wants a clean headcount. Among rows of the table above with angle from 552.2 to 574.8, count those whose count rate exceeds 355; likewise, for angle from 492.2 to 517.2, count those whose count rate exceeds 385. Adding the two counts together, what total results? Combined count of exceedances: 8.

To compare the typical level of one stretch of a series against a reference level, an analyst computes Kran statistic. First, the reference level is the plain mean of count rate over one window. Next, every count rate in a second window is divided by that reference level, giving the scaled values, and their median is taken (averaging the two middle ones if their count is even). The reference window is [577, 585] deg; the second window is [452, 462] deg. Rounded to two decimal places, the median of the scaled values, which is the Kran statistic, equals 0.93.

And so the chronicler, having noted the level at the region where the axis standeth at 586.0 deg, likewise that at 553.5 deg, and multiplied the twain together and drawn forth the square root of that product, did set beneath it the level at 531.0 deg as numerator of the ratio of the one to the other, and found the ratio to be 0.94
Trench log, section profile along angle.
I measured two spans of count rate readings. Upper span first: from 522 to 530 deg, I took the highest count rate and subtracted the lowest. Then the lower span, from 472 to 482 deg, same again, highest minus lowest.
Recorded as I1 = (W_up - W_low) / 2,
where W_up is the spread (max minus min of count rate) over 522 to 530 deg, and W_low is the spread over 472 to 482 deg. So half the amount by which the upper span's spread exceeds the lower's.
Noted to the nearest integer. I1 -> -4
